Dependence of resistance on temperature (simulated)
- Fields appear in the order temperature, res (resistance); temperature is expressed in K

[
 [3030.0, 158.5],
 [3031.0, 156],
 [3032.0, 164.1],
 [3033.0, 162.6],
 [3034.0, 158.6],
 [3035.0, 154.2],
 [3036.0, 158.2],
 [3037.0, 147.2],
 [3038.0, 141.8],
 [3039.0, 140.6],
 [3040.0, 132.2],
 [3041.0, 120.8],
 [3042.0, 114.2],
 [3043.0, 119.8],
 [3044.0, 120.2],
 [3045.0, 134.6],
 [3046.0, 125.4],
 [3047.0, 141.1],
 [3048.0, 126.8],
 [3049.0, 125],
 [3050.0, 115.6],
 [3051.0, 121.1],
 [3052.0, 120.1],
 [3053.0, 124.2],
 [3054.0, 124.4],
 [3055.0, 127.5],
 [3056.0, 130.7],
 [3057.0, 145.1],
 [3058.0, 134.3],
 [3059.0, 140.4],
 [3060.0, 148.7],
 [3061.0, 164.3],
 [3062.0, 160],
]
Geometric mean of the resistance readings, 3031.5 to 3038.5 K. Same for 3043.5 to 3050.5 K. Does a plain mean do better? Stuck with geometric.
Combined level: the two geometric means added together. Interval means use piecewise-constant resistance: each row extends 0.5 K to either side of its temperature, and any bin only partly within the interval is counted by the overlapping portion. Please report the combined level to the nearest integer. 282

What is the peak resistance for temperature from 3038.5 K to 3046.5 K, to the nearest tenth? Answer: 140.6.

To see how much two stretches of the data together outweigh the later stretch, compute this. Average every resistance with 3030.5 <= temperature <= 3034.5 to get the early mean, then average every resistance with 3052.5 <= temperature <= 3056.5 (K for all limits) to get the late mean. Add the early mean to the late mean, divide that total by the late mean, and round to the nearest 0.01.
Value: 2.27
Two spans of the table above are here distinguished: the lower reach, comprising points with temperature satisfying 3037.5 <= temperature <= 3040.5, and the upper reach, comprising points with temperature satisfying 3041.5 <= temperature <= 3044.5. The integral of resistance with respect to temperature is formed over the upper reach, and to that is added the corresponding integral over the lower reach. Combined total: 769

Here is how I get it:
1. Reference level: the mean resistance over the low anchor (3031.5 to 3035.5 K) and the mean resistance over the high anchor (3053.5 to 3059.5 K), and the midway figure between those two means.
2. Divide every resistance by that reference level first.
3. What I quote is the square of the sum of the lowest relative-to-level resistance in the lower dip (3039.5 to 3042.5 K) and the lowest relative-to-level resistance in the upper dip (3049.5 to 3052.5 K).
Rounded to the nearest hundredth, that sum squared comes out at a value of 2.45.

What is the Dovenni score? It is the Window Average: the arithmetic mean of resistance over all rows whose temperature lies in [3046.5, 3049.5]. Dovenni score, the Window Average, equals 131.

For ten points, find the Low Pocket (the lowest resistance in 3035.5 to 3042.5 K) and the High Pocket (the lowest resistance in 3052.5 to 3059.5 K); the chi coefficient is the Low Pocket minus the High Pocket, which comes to -10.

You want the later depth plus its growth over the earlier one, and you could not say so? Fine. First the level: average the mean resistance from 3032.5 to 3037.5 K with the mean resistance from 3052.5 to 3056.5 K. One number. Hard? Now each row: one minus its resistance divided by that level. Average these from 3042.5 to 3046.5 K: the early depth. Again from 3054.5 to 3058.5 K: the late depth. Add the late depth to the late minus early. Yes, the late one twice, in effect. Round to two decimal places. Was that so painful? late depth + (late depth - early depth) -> -0.02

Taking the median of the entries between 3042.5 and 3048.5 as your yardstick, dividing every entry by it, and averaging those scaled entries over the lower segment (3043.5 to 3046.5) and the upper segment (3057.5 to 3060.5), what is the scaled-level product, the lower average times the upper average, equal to 1.12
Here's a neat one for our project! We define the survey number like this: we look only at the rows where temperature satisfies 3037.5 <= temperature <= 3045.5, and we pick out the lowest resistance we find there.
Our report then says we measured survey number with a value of 114.2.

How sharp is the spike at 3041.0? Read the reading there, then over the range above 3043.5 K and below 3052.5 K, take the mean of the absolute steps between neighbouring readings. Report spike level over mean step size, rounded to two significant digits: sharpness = 14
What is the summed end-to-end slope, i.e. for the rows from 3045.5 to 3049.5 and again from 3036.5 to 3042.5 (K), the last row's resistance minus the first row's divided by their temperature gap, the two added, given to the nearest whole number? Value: -7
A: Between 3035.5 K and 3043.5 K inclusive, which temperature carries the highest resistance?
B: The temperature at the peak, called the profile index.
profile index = 3036.0 K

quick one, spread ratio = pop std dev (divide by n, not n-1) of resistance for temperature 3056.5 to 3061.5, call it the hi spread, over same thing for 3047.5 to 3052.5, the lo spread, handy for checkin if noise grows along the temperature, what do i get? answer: 2.6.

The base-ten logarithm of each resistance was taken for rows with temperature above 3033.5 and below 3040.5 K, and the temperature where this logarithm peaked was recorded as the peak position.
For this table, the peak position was 3034.0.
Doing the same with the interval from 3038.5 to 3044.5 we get 3039.0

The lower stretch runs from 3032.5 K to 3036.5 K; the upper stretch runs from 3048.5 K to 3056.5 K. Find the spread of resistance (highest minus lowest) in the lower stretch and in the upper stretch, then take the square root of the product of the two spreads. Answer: 11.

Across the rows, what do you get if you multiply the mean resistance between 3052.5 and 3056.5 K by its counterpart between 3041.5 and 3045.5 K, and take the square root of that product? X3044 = 124.4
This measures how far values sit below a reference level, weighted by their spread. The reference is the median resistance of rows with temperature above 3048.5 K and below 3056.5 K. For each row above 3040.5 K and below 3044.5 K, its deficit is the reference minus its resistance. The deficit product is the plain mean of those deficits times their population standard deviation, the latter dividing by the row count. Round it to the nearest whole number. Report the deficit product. 15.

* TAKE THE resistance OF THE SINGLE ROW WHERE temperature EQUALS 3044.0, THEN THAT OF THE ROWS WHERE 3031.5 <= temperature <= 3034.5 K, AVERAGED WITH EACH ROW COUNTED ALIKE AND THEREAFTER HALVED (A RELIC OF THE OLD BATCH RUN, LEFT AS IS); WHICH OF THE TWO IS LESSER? 81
